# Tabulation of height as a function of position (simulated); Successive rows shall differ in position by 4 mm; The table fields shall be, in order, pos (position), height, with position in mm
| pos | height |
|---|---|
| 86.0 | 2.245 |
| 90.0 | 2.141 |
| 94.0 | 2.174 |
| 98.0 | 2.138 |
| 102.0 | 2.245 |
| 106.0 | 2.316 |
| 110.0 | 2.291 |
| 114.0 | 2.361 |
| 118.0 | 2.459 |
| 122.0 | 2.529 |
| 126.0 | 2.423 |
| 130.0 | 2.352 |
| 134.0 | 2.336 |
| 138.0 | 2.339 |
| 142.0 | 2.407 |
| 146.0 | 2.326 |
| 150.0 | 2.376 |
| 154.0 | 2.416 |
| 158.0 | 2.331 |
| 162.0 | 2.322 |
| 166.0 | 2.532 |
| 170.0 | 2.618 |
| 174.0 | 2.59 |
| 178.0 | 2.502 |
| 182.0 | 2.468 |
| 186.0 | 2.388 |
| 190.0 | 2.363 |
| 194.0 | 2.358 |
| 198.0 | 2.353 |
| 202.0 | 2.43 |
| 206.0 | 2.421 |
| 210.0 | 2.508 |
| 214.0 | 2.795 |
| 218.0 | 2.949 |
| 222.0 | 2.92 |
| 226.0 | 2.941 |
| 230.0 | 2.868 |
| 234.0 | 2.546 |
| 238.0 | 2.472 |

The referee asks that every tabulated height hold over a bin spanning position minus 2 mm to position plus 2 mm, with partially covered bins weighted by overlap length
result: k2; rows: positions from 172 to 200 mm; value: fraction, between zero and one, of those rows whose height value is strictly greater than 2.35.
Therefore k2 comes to 1.0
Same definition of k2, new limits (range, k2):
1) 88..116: 0.1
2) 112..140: 0.7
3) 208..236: 1.0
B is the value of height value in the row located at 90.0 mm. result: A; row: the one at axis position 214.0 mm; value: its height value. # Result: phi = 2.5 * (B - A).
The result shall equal -1.6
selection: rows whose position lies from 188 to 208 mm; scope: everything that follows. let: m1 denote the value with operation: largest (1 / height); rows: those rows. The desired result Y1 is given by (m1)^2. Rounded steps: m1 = 0.425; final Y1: 0.181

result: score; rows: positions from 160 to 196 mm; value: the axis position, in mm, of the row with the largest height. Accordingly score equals 170.0 mm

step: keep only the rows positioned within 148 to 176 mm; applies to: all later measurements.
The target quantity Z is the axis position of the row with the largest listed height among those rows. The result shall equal 170.0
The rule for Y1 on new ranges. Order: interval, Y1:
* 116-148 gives 0.185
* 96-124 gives 0.219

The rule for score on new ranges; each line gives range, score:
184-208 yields 202.0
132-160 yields 154.0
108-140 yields 122.0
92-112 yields 106.0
